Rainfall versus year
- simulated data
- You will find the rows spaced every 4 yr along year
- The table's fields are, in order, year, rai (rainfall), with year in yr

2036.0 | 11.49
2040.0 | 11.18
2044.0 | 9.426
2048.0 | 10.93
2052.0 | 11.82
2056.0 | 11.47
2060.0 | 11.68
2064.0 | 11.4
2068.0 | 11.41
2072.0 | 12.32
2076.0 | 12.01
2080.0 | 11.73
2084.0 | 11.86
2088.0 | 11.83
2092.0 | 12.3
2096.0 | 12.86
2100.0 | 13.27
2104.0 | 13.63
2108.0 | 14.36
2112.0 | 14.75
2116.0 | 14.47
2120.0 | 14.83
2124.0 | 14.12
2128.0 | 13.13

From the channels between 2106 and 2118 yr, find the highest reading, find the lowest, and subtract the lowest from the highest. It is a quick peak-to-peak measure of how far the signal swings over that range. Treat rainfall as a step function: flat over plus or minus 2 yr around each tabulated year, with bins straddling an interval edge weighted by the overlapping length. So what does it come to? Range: 0.4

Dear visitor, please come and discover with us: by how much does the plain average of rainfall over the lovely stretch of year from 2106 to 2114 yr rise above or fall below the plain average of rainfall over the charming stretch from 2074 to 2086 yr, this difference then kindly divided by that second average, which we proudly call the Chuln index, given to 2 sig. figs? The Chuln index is 0.23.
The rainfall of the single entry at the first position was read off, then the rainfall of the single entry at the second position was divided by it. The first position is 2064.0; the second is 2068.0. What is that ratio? 1.00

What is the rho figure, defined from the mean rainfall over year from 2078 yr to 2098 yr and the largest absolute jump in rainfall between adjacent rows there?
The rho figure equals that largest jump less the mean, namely -11.6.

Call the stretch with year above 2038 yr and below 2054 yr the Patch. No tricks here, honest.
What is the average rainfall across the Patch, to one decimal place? 10.8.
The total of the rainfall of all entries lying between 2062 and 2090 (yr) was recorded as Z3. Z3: 83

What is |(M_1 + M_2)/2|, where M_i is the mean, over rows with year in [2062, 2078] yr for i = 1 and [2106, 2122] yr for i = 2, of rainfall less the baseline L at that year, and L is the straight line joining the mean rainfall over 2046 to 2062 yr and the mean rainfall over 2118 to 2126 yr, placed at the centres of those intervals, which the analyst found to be 0.0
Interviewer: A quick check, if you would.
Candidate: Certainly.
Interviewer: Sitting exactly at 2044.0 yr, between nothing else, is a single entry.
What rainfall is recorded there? 9.426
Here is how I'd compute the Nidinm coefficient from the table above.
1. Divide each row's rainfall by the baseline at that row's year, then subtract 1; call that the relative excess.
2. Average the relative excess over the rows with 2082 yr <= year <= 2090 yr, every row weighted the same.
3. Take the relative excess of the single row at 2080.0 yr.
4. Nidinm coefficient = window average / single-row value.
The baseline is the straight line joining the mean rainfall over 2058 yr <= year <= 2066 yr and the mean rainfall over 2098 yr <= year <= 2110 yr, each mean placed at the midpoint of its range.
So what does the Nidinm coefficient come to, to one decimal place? 1.2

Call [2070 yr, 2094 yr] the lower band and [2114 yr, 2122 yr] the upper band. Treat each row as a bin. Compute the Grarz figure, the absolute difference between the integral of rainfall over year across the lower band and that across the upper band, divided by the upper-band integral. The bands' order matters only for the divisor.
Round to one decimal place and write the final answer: 1.5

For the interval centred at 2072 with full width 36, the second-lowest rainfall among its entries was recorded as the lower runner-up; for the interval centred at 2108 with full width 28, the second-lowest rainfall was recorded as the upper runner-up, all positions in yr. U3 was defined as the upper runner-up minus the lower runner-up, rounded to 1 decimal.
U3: 1.9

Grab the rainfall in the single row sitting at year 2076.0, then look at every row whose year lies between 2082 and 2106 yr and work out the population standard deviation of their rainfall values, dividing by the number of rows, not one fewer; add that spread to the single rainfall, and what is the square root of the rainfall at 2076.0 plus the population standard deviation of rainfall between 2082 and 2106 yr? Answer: 3.56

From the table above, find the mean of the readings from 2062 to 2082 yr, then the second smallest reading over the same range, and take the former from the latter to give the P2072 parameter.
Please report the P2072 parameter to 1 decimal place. -0.4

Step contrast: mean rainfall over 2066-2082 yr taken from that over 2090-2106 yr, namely 1.1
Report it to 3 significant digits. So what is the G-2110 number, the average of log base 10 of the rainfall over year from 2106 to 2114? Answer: 1.16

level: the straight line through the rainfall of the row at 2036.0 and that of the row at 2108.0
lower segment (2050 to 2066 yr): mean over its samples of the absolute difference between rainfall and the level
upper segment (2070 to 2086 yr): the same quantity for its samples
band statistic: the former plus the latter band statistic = 1.96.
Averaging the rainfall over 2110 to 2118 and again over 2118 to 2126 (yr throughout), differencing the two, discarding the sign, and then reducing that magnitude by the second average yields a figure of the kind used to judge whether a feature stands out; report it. -14.3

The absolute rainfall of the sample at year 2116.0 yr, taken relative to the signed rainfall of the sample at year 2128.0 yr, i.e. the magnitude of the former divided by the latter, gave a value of 1.10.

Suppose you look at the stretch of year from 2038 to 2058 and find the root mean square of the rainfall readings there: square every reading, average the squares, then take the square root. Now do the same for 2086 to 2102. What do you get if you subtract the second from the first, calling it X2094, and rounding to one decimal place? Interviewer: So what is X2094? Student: -1.6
